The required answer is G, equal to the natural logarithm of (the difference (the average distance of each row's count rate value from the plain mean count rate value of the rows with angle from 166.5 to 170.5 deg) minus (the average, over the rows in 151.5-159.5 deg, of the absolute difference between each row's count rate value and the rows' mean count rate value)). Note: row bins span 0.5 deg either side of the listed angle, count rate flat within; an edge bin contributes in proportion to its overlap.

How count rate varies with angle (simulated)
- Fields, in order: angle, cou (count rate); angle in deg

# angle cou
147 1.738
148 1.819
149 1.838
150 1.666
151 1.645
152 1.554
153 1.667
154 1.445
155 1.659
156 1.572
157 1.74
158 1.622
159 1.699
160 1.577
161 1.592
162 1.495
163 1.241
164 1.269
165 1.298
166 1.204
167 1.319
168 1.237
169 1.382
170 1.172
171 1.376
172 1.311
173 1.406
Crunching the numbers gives -7.0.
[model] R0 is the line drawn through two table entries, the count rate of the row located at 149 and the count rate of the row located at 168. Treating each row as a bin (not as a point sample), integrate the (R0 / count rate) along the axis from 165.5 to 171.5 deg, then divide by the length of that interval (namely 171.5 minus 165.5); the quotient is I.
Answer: 0.96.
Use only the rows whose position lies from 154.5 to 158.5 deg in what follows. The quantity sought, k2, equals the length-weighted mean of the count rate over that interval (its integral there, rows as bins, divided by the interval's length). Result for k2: 1.6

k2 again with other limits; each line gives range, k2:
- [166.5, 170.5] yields 1.3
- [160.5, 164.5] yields 1.4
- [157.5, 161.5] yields 1.6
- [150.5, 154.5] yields 1.6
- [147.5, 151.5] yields 1.7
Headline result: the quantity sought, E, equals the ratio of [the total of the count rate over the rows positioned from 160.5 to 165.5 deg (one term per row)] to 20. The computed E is 0.345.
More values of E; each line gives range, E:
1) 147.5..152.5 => 0.426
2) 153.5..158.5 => 0.402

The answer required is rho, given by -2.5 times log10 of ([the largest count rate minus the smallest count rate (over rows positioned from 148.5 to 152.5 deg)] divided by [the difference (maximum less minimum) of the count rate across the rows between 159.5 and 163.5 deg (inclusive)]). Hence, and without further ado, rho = 0.2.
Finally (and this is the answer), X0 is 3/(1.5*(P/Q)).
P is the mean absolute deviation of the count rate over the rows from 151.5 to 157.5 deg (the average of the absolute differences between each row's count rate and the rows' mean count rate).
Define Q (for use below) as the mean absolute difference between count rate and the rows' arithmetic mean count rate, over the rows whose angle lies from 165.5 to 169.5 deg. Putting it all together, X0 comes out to 1.6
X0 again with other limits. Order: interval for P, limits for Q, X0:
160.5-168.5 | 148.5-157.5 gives 1.5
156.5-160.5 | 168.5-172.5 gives 2.3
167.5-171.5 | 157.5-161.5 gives 0.9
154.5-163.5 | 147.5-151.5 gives 1.8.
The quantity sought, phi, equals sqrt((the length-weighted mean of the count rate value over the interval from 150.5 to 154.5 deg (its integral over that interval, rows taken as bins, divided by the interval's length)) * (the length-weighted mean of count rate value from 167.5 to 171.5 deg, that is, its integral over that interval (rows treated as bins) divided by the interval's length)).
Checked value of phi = 1.43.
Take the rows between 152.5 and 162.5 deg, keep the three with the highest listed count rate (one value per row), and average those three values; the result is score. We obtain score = 1.70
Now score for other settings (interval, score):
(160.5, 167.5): 1.47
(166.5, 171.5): 1.36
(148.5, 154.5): 1.72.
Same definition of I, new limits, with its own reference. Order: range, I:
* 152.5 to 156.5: 1.05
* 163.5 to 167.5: 1.04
